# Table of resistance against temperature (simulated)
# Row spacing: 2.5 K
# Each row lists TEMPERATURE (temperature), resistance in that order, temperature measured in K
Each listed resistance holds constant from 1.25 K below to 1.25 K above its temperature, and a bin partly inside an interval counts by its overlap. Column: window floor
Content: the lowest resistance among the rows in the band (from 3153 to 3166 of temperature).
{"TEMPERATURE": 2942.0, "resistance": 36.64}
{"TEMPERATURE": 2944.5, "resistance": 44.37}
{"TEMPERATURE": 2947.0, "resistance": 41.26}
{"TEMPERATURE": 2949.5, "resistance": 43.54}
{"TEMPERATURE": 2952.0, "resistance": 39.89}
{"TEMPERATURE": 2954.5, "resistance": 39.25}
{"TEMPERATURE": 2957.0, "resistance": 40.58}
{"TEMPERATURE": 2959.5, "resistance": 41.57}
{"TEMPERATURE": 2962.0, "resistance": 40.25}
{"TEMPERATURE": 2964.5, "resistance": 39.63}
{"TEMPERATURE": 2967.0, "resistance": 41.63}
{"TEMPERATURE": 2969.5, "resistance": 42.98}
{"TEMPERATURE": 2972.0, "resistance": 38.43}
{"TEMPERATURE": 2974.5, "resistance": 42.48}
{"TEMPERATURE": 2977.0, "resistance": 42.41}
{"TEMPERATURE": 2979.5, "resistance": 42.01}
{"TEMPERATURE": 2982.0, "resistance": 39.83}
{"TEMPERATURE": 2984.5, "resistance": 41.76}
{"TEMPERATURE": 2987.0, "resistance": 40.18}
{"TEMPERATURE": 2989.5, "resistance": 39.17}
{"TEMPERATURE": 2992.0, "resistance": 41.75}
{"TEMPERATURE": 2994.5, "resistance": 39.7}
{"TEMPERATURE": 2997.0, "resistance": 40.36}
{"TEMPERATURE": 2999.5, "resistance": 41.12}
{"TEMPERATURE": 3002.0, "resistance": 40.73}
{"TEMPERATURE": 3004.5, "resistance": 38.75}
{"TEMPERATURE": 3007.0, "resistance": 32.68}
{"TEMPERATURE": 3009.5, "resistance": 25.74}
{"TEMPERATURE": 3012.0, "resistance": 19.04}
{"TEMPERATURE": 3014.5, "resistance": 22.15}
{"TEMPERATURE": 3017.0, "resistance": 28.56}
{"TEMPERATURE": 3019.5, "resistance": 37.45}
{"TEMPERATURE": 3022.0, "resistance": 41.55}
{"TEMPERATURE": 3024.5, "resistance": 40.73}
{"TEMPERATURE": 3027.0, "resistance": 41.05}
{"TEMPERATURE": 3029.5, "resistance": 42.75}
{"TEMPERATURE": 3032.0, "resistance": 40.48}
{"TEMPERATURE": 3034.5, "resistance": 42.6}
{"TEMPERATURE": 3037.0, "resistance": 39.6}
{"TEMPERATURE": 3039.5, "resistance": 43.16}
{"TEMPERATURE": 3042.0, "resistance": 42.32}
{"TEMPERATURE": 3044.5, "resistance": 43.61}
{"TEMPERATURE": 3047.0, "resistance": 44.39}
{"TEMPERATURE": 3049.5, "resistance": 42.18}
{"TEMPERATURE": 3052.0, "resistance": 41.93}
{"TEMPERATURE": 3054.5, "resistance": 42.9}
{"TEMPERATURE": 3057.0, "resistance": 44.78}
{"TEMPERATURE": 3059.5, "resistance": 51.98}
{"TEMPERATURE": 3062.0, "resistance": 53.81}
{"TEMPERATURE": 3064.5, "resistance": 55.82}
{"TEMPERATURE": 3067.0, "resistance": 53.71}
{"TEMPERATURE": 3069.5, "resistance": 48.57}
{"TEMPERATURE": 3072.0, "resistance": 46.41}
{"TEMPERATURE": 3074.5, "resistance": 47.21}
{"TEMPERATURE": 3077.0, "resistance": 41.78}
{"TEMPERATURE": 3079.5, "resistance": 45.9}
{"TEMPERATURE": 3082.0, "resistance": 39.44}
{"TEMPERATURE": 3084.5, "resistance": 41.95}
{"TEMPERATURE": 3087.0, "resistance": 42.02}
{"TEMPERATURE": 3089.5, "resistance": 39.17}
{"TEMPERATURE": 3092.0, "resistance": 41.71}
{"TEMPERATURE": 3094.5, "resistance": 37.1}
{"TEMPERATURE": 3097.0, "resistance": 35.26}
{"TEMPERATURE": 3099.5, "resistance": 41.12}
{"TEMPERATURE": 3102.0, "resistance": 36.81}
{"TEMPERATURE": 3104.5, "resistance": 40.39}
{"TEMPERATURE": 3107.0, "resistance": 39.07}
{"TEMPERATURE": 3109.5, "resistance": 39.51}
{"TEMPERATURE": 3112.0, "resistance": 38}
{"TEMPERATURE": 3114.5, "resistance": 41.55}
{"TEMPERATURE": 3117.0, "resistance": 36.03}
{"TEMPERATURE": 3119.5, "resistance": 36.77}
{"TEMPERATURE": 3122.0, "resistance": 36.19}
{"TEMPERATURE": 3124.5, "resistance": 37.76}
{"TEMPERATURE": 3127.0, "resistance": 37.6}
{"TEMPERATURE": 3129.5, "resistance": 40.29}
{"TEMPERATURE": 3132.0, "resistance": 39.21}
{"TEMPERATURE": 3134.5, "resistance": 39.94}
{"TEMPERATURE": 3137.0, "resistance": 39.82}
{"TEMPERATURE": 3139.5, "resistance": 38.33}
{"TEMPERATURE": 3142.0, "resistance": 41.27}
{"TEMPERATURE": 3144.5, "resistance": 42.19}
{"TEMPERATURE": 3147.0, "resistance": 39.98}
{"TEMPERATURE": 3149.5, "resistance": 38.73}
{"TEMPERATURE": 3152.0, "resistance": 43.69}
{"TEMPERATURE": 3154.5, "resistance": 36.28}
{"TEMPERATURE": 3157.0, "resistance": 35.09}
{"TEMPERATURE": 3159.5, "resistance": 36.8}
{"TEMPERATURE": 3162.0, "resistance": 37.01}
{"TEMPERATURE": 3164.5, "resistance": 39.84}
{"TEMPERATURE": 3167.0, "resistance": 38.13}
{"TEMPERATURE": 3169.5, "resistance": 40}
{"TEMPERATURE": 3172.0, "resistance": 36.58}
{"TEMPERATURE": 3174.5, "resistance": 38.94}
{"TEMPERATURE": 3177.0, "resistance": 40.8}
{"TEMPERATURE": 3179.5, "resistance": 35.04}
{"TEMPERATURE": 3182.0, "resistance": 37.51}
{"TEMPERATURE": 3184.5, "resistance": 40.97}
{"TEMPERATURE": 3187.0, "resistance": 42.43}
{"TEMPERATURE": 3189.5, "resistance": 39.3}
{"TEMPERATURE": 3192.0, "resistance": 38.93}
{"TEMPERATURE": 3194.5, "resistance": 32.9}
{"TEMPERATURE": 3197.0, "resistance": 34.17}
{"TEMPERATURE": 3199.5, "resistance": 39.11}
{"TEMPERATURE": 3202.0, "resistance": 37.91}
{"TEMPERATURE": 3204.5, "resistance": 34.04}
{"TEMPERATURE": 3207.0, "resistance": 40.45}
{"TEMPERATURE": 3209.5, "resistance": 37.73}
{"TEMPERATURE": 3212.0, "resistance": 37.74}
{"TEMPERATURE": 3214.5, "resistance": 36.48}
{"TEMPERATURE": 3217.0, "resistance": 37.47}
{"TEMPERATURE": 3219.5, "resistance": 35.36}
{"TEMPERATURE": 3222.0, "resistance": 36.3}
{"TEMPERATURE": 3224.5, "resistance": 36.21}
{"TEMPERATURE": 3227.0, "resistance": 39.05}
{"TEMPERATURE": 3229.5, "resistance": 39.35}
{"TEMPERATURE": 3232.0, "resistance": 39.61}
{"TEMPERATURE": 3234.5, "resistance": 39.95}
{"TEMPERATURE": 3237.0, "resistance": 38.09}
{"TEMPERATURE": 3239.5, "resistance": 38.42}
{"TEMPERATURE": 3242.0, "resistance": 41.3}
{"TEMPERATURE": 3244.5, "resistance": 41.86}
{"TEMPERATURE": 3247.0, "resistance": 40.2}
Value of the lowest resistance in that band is 35.09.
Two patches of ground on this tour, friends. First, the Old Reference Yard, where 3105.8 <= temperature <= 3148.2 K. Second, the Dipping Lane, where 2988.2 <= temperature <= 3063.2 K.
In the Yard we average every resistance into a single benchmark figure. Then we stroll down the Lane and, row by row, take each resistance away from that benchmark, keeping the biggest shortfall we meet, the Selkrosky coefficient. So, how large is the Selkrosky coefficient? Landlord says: 20.0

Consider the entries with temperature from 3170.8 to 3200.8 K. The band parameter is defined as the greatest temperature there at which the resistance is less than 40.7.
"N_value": 3199.5 K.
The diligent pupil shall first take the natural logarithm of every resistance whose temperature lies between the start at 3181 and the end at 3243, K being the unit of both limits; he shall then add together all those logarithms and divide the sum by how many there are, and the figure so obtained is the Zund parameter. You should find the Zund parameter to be 3.64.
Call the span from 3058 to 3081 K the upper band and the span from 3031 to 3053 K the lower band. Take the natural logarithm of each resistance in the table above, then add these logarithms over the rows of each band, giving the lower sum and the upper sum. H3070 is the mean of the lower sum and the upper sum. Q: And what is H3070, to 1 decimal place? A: 34.4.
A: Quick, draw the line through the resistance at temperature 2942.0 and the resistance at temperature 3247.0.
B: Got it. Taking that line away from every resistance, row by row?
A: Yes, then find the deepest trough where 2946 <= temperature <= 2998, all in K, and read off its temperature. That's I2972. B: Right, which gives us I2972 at 2972.0 K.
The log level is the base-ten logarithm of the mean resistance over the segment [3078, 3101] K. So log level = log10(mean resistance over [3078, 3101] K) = 1.606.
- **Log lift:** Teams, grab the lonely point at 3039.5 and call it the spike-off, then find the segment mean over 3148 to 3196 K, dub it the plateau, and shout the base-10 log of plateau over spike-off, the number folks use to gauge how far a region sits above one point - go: -0.051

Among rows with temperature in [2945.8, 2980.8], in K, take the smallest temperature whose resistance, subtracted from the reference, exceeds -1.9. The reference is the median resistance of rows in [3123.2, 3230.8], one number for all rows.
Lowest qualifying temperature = 2952.0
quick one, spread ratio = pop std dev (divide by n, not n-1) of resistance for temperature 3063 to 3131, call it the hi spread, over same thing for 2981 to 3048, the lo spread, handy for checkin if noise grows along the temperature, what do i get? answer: 0.79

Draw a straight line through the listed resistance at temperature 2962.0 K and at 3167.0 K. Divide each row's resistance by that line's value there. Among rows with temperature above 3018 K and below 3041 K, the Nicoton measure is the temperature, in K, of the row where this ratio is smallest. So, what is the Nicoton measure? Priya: 3019.5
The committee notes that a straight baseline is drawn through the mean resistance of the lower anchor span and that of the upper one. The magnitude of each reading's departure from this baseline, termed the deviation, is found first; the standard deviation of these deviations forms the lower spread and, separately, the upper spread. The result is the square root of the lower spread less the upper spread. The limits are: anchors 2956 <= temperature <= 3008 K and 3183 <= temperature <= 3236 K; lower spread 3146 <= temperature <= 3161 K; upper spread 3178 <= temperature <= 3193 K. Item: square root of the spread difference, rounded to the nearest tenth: 0.5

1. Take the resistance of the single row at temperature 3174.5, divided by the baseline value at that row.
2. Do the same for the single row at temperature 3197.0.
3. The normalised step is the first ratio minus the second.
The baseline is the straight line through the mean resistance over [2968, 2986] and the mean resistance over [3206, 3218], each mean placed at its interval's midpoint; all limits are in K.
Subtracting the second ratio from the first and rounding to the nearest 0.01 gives 0.12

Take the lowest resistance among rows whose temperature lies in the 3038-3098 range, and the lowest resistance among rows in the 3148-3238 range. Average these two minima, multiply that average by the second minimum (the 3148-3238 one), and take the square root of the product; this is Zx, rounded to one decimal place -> 33.5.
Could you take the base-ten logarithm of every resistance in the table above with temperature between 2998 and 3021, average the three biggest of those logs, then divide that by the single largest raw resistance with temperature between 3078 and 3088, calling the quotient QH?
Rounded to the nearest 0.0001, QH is 0.0349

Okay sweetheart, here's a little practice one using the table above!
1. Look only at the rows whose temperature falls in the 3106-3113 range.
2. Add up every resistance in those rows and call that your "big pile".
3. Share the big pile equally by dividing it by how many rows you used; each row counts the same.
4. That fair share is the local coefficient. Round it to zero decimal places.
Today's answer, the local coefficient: 39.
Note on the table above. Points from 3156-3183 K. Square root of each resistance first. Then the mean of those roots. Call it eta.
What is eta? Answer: 6.15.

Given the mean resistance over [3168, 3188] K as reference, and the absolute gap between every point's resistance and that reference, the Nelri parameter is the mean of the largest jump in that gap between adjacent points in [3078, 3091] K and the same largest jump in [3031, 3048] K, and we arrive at 5.0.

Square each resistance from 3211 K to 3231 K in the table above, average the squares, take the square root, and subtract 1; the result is 36.3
